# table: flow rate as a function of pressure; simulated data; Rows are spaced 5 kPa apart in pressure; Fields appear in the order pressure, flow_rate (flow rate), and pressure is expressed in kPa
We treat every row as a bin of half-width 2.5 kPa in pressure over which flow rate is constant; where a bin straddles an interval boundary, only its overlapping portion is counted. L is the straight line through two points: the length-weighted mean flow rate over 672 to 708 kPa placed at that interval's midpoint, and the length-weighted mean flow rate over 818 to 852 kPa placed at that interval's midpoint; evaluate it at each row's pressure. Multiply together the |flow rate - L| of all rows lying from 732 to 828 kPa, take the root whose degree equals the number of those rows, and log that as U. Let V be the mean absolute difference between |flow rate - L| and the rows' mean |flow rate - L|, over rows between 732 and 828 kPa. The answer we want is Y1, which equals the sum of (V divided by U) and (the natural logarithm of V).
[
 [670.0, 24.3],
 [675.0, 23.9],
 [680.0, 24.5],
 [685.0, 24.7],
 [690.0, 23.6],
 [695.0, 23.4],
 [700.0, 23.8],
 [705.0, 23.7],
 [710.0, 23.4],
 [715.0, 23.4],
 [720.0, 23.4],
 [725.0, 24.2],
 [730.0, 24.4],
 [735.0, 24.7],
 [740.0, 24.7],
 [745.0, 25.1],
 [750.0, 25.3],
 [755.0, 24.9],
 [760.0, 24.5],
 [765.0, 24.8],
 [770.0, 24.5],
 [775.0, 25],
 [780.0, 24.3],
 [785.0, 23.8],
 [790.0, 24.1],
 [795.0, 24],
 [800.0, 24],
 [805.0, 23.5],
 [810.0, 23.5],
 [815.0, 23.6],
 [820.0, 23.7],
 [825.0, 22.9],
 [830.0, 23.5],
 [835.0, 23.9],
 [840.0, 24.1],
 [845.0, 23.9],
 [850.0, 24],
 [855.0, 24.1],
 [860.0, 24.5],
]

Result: 0.0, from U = 0.39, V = 0.38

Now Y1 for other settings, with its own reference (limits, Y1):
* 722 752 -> -0.7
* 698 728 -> -1.5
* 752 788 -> -0.5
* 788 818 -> -3.1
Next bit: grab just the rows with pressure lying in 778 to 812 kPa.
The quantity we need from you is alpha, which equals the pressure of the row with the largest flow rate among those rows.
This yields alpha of 780.0 kPa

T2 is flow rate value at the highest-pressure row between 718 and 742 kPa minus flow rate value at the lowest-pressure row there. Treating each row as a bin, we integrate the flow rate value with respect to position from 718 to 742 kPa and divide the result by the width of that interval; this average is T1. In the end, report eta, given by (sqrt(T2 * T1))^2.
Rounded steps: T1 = 24.3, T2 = 1.30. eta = 32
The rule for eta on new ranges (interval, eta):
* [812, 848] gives 7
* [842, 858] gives 5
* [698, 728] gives 9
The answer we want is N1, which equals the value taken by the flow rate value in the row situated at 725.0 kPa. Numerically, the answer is 24.2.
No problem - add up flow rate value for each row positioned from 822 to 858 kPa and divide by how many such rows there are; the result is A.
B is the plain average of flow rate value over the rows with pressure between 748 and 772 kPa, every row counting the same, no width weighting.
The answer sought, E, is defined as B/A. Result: 1.04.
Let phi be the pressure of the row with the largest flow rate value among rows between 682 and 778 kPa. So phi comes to 750.0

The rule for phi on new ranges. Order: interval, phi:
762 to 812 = 775.0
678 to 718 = 685.0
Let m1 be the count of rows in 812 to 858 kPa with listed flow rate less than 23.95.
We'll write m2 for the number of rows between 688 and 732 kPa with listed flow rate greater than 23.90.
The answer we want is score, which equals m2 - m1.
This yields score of -4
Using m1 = 6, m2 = 2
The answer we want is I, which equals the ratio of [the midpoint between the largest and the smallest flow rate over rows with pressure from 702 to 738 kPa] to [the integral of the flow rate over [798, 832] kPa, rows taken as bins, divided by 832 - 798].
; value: 1.02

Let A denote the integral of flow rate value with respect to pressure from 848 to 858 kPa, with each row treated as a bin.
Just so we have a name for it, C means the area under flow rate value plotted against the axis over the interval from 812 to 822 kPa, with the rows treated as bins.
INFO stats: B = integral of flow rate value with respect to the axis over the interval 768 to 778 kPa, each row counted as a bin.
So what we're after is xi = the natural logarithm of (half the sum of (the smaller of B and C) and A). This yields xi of 5.475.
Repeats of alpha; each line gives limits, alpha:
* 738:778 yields 750.0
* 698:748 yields 745.0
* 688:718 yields 700.0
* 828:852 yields 840.0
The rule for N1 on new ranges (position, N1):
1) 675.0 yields 23.9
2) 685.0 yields 24.7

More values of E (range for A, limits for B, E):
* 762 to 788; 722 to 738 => 1.00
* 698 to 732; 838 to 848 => 1.01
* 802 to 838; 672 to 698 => 1.02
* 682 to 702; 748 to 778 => 1.04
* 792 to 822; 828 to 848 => 1.01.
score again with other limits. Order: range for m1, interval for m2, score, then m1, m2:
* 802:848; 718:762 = 0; 8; 8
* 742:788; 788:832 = 2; 1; 3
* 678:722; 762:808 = 0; 7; 7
